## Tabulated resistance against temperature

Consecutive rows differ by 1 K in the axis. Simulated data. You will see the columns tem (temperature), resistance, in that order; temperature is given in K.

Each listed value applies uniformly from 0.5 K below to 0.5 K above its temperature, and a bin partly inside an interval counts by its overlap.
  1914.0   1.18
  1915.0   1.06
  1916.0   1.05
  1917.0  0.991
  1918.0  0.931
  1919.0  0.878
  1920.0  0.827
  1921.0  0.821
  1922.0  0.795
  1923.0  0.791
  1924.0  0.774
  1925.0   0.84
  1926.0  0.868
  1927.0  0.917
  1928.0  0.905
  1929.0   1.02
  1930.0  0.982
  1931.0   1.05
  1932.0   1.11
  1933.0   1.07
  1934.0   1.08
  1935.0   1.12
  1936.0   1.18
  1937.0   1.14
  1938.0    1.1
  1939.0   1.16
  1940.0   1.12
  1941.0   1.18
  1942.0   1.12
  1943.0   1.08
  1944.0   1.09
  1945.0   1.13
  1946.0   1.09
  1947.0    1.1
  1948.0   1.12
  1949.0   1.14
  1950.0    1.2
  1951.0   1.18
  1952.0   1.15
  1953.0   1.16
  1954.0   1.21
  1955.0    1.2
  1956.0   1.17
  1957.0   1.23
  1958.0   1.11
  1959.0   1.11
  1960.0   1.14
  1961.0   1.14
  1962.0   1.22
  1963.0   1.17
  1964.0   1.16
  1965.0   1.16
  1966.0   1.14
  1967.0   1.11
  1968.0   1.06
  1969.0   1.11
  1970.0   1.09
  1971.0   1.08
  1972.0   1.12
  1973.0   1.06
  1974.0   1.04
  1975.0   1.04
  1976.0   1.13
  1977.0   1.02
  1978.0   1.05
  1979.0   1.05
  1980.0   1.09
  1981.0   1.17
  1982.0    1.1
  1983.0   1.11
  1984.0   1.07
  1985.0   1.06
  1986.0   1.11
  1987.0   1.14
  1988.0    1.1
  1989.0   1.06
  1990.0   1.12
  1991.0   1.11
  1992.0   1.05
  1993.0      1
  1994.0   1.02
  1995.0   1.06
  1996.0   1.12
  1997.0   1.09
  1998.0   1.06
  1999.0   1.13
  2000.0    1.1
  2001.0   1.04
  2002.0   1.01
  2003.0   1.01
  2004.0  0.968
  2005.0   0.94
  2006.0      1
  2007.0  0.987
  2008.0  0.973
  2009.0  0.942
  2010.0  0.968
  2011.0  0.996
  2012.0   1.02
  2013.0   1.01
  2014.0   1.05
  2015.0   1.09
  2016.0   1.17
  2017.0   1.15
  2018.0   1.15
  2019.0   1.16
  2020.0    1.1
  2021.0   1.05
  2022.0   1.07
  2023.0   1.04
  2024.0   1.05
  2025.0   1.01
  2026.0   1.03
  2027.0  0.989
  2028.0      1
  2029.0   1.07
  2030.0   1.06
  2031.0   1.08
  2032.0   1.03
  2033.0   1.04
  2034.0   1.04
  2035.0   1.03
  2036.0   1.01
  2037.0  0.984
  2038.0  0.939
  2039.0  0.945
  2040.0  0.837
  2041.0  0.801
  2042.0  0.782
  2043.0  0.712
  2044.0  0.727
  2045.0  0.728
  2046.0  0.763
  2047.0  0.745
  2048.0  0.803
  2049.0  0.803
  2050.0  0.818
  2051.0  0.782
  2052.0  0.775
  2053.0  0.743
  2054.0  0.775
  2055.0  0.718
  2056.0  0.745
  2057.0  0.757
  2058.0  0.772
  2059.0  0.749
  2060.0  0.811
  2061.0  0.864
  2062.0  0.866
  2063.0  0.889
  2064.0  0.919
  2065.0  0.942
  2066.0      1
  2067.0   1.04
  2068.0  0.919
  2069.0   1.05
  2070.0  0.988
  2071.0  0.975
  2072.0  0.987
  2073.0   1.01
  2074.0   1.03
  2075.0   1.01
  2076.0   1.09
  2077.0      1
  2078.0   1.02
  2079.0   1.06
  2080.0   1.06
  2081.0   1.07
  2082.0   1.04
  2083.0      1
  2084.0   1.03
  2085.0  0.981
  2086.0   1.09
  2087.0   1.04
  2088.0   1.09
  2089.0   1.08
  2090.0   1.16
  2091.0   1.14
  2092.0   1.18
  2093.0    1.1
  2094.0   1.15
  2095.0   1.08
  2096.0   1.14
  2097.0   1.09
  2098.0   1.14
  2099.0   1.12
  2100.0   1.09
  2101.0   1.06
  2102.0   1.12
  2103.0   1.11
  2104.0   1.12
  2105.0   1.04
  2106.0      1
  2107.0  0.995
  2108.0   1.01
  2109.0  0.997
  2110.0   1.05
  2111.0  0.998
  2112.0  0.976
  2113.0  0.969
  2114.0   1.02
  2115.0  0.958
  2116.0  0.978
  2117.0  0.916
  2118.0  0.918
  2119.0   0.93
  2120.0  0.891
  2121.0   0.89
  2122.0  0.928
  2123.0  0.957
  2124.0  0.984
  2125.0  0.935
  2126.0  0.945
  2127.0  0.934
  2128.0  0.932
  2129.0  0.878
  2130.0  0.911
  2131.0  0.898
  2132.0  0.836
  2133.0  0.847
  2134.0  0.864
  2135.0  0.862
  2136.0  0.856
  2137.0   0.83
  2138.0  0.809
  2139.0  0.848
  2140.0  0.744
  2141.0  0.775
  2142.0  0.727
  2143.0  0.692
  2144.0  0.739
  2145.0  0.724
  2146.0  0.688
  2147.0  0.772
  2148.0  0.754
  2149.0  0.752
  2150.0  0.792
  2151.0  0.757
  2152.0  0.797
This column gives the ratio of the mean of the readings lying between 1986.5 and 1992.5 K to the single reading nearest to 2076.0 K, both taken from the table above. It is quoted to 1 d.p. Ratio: 1.0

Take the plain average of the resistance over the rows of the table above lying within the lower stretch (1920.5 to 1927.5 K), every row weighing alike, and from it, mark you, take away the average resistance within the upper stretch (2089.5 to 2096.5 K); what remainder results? -0.31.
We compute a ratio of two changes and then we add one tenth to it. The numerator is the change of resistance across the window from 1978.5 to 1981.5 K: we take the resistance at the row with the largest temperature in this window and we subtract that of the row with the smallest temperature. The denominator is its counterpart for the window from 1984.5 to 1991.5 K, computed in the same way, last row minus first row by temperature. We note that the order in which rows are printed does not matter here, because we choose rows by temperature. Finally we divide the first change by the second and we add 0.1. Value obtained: 2.5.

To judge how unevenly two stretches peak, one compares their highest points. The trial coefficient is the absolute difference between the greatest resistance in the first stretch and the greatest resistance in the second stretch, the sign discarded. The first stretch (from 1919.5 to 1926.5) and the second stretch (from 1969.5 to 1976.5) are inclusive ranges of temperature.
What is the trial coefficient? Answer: 0.26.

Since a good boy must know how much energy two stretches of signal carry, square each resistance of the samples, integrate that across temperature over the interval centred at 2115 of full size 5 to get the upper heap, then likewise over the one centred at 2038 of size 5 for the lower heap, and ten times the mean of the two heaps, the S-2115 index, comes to 45.8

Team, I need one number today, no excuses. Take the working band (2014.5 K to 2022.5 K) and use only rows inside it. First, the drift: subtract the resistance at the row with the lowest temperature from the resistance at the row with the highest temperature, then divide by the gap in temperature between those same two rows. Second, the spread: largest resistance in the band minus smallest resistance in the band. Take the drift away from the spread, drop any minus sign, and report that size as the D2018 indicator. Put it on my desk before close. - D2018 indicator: 0.12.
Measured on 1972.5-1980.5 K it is 0.11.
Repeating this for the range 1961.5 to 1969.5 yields 0.18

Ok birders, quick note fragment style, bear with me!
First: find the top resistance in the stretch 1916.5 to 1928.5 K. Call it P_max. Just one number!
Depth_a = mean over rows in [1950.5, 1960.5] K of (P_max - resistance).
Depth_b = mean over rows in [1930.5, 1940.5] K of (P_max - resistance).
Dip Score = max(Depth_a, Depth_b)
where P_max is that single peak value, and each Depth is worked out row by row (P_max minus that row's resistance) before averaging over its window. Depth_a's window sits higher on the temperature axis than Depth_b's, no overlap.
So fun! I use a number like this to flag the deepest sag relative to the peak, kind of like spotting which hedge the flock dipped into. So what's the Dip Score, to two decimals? -0.12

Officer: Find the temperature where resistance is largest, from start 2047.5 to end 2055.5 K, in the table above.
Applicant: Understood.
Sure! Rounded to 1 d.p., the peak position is 2050.0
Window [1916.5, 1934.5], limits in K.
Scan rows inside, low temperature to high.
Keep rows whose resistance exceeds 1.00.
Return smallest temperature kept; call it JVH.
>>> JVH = 1929.0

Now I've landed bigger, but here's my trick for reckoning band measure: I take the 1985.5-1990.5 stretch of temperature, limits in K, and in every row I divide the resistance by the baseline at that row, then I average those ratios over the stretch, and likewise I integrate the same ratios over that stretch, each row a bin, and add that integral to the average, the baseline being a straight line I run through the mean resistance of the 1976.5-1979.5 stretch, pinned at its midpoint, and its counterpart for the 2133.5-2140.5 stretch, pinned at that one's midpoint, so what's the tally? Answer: 6.5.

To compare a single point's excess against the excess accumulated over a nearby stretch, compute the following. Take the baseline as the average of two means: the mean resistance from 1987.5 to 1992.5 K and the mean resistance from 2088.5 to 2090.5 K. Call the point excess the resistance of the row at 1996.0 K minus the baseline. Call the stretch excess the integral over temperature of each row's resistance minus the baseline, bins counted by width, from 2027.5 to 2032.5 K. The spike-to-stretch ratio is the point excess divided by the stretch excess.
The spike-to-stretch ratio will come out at -0.057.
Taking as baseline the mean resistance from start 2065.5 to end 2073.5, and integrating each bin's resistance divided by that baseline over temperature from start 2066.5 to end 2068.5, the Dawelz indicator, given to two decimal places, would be 1.97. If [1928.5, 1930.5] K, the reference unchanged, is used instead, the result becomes 2.01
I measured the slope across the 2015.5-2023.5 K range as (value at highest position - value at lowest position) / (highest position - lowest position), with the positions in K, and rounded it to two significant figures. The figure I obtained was -0.019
